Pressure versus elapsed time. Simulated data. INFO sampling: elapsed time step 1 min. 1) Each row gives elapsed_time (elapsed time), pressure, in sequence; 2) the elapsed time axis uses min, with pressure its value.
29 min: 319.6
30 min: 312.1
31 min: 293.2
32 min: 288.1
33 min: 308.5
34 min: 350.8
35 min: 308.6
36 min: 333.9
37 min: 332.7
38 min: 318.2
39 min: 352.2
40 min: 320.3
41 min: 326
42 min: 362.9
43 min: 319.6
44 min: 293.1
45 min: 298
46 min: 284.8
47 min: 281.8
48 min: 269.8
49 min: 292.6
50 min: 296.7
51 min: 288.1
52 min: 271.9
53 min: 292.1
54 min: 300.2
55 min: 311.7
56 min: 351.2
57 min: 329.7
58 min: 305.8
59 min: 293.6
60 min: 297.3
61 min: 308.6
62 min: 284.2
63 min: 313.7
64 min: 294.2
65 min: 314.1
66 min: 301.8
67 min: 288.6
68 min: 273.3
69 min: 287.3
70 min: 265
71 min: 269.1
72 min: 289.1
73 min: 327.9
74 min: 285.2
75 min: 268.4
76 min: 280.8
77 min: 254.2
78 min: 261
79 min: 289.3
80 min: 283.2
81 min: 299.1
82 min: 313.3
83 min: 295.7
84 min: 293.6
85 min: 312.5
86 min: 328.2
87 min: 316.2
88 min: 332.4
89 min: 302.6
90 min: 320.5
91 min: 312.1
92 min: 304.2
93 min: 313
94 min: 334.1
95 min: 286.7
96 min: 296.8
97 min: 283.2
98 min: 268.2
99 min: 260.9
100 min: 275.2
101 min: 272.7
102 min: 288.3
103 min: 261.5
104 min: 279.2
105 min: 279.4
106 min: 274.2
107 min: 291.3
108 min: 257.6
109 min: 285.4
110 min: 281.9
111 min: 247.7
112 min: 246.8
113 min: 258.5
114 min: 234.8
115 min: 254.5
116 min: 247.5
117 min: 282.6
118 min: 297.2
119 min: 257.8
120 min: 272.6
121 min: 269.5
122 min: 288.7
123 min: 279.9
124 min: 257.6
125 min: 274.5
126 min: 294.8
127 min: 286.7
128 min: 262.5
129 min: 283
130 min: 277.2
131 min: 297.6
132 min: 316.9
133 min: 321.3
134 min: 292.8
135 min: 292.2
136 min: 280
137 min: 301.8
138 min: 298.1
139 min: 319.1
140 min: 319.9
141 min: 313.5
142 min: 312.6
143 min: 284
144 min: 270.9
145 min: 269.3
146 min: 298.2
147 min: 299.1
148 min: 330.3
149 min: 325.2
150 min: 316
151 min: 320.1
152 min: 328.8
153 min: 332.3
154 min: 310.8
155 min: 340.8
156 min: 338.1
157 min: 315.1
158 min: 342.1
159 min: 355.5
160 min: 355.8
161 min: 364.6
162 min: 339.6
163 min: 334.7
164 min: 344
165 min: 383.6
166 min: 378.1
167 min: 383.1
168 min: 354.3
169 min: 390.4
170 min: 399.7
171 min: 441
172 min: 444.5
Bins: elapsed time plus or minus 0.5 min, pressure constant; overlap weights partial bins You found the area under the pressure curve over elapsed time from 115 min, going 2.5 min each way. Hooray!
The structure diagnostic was 1278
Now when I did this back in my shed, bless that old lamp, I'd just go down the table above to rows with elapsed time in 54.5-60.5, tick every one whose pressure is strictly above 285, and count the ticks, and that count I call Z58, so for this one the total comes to 6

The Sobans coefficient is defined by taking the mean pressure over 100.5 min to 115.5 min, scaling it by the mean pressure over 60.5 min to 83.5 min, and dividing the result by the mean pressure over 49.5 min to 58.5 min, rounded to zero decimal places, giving 253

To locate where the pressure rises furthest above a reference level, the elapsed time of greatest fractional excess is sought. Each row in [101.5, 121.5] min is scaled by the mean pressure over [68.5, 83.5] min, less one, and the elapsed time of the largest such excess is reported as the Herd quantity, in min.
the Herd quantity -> 118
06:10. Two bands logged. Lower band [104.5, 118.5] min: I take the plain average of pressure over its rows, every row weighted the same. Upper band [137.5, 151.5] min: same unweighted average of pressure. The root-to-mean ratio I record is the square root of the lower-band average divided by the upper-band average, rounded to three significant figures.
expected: 0.0535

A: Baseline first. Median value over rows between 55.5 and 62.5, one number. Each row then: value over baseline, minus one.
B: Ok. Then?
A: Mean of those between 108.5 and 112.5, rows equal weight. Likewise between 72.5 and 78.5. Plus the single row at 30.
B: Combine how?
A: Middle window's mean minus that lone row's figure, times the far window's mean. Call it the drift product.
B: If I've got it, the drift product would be 0.014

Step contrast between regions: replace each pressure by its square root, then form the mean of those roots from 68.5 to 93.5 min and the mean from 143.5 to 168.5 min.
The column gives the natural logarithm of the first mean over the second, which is -0.06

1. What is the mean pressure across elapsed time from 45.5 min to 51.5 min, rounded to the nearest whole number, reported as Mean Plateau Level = 286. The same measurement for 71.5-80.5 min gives 282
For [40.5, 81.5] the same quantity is 295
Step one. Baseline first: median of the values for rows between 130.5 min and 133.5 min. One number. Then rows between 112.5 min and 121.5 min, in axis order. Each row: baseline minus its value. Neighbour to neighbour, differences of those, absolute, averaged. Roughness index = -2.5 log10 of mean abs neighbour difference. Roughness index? -3.23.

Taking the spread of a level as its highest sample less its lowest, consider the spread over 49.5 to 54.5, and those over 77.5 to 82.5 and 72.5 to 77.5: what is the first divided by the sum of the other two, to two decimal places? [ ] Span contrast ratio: 0.22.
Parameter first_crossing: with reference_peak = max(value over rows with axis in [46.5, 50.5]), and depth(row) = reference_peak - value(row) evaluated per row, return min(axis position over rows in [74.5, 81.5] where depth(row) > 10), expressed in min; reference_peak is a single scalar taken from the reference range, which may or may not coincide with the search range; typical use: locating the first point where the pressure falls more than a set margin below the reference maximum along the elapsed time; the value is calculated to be 75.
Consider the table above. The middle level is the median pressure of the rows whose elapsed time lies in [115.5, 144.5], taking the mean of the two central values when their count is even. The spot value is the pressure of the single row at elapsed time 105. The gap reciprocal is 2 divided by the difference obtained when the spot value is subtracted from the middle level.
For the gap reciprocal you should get 0.27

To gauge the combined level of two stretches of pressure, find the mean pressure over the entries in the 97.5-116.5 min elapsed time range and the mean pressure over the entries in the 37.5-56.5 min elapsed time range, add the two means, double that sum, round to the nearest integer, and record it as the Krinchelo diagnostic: 1147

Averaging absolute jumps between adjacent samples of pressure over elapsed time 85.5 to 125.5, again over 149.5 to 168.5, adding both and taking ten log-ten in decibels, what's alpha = 14.94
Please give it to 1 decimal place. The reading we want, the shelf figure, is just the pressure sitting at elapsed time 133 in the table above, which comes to 321.3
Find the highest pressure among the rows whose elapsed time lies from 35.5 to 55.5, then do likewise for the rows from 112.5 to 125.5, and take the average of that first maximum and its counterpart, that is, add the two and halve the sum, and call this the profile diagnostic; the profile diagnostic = 330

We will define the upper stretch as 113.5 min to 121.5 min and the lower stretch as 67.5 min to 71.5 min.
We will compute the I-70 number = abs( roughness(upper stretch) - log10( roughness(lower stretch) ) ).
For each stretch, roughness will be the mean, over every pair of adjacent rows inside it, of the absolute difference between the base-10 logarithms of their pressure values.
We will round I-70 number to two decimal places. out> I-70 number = 1.71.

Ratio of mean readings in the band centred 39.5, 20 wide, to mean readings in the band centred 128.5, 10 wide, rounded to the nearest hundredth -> 1.09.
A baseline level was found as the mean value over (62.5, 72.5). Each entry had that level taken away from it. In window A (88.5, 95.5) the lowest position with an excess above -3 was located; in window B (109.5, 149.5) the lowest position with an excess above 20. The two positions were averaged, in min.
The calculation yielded 110.5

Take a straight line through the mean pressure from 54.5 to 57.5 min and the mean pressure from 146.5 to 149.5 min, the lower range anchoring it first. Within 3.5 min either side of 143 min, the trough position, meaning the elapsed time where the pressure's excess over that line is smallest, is 145 min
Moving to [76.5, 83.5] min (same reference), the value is 77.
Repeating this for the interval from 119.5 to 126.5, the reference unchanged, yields 124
